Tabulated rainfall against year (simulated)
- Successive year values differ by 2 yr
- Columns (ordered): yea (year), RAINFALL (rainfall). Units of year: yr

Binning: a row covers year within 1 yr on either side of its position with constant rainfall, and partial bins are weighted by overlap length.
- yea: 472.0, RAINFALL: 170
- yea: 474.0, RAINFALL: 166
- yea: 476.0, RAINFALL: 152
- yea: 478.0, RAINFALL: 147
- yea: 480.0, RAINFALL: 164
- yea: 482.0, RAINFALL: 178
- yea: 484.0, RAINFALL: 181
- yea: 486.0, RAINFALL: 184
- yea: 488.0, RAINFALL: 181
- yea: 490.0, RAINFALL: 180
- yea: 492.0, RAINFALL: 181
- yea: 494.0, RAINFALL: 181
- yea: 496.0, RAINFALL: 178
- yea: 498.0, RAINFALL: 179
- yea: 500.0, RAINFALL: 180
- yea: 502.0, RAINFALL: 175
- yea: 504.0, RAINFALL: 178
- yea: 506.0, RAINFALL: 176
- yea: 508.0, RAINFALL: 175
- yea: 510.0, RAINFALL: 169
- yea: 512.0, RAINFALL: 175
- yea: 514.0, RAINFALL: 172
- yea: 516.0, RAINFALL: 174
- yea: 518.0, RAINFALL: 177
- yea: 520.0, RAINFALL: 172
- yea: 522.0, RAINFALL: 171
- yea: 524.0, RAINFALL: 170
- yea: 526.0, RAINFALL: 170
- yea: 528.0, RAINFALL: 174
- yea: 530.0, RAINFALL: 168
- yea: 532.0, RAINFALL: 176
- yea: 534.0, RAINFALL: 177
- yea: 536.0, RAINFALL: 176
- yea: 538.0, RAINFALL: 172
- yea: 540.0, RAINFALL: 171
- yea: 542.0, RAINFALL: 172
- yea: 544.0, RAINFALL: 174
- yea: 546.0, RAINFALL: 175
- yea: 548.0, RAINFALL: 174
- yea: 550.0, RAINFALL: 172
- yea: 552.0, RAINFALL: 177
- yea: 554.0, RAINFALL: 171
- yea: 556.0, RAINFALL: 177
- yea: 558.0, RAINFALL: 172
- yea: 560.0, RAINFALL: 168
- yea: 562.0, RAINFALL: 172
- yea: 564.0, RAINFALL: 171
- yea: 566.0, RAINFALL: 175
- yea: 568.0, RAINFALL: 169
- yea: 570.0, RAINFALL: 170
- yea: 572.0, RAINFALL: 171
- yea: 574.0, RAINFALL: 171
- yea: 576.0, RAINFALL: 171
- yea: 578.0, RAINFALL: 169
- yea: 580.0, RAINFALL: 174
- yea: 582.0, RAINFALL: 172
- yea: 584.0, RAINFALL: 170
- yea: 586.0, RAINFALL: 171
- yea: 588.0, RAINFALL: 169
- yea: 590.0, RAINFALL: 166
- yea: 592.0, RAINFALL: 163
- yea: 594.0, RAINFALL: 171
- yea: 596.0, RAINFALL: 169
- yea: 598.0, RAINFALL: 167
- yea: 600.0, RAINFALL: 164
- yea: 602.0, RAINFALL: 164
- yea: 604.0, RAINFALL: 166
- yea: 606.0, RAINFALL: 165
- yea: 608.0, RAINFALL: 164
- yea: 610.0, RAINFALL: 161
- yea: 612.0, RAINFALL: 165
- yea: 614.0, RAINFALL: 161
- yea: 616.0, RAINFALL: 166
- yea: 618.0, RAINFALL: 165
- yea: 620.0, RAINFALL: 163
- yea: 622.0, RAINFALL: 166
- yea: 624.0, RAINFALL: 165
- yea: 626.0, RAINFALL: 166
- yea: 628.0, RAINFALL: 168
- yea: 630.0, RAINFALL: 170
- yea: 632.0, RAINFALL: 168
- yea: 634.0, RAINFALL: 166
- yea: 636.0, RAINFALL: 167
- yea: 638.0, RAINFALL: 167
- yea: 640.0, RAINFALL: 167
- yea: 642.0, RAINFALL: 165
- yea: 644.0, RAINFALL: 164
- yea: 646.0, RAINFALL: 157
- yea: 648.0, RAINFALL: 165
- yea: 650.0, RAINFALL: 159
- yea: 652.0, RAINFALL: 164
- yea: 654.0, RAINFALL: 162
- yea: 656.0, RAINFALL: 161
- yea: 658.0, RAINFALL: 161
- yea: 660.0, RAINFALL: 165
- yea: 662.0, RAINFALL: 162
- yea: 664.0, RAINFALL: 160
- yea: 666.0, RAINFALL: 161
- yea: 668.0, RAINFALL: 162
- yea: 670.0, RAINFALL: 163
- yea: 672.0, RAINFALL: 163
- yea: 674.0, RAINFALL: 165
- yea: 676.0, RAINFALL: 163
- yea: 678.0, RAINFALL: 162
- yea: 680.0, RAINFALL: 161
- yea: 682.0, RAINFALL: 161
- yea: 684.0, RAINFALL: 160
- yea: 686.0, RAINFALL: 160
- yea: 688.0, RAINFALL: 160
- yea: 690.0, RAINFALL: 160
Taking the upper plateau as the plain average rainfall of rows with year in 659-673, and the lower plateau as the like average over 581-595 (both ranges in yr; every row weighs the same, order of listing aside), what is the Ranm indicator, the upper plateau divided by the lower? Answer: 0.96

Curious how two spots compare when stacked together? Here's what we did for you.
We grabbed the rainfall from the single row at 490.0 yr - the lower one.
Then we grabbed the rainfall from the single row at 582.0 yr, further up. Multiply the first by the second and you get 30960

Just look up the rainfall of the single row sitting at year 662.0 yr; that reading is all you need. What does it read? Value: 162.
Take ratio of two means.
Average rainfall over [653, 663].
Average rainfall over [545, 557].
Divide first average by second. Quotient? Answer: 0.930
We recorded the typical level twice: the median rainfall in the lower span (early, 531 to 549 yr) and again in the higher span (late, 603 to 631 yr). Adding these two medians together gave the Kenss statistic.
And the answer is 339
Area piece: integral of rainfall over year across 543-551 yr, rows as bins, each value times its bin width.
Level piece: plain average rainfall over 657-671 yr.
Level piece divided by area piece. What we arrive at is 0.117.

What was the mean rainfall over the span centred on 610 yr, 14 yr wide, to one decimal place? 164.0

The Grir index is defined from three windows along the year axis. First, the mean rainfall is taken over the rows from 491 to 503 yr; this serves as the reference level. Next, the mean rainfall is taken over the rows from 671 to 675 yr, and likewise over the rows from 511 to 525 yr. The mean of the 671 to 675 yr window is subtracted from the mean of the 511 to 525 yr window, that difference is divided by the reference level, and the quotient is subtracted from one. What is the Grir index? 0.950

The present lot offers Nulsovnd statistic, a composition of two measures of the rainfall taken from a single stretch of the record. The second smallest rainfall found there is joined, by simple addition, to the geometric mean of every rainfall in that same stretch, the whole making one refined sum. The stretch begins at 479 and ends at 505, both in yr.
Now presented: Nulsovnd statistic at 353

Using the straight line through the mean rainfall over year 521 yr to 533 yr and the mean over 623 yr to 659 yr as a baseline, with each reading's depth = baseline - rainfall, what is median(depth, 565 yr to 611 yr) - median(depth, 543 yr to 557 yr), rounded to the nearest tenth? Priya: 2.7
